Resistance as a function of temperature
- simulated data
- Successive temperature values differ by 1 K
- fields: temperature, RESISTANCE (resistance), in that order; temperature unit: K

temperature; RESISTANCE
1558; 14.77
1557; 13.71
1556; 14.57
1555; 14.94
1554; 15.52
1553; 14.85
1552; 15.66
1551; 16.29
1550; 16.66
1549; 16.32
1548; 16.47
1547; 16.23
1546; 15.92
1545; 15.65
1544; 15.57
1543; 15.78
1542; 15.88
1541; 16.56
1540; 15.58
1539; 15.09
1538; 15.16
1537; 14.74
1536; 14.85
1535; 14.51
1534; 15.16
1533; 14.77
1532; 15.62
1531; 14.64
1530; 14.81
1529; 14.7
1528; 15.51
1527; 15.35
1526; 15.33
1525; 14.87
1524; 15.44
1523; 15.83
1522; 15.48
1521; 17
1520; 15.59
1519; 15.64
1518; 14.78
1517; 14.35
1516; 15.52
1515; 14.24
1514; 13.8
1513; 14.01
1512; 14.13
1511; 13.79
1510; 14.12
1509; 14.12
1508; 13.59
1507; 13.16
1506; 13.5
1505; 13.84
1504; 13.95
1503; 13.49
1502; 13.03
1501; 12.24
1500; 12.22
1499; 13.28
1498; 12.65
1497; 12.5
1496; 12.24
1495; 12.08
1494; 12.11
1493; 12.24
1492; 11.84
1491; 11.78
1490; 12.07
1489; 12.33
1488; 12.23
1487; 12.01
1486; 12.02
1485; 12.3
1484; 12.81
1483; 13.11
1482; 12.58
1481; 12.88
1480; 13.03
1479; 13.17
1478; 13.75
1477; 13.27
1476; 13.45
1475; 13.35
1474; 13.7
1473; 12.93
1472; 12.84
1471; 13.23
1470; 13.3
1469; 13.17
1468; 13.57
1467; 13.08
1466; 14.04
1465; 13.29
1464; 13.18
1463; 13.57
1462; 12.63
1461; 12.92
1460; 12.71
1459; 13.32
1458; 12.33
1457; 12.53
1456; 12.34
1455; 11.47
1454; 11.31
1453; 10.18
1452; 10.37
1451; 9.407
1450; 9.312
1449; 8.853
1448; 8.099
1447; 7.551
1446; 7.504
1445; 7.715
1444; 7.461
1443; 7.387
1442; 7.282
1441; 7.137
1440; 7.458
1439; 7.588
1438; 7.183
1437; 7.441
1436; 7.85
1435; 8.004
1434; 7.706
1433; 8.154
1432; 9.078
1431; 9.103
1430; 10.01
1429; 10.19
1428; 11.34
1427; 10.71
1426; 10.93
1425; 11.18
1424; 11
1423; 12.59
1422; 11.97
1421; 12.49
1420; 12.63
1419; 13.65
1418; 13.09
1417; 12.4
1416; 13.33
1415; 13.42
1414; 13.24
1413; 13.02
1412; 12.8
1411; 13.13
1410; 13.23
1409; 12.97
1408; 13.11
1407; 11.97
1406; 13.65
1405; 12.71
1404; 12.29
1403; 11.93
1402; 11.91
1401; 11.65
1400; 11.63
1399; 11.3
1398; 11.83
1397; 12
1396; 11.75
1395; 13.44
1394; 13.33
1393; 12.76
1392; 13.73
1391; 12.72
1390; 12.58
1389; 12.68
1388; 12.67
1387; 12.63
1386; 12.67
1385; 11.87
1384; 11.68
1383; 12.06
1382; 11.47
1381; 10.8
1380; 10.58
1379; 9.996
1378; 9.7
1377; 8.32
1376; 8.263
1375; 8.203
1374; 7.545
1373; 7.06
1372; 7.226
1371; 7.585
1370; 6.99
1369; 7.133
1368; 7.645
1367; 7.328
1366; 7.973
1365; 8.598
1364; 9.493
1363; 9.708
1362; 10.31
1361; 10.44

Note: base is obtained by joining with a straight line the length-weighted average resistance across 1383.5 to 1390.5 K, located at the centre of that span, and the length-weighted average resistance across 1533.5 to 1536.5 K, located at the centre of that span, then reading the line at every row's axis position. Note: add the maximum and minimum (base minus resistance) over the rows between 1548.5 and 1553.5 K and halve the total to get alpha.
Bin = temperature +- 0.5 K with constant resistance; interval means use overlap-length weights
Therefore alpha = -0.6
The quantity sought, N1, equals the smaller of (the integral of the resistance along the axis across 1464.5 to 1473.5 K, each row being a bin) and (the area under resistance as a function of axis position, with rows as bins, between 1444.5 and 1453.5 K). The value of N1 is 79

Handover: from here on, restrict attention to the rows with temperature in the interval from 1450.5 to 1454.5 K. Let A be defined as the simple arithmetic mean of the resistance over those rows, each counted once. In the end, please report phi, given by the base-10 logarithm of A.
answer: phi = 1.01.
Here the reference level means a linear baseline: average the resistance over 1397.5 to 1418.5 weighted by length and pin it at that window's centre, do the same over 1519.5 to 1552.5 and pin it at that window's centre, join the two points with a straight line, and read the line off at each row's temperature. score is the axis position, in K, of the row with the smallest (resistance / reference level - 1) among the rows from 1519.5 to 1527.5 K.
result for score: 1525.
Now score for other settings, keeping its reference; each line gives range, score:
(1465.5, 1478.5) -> 1472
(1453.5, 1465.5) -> 1454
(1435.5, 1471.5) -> 1441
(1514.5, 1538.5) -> 1535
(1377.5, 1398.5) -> 1378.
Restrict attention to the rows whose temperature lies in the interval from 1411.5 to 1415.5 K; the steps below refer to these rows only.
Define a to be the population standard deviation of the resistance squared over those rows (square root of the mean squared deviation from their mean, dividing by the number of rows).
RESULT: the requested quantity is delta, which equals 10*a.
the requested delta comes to 61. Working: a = 6.1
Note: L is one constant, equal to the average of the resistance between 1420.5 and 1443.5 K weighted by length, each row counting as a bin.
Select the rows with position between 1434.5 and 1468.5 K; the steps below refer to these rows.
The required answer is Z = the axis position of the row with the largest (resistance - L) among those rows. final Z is 1466 K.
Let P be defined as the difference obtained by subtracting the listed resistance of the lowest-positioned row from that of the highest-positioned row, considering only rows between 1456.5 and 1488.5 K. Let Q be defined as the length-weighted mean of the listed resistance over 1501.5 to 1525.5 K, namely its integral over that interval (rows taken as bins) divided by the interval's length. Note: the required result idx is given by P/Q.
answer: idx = -0.02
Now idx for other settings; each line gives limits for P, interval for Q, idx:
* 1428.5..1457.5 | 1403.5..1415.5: 0.18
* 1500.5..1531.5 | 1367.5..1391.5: 0.24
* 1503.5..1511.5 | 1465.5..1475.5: -0.01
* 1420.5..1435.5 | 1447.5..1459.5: -0.42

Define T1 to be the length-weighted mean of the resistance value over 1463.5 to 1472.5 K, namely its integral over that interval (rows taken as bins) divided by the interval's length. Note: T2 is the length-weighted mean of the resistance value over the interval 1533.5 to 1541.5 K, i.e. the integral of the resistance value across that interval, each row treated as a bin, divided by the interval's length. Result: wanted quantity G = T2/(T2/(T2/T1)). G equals 1.14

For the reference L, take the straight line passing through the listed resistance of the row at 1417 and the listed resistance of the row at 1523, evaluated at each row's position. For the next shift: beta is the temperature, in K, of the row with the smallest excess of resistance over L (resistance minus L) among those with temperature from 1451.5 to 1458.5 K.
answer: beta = 1453 K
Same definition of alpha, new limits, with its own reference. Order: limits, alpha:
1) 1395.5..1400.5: 0.9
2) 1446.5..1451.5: 4.9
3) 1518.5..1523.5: -1.6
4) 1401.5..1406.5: -0.1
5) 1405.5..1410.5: -0.1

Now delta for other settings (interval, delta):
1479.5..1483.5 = 52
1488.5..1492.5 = 52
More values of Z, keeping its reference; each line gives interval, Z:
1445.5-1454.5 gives 1454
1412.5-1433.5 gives 1419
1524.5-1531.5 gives 1528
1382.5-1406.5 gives 1392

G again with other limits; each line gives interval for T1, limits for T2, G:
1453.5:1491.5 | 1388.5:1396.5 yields 1.00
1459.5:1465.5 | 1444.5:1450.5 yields 0.63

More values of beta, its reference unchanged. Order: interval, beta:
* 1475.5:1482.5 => 1482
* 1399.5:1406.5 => 1401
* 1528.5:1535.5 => 1535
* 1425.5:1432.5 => 1432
